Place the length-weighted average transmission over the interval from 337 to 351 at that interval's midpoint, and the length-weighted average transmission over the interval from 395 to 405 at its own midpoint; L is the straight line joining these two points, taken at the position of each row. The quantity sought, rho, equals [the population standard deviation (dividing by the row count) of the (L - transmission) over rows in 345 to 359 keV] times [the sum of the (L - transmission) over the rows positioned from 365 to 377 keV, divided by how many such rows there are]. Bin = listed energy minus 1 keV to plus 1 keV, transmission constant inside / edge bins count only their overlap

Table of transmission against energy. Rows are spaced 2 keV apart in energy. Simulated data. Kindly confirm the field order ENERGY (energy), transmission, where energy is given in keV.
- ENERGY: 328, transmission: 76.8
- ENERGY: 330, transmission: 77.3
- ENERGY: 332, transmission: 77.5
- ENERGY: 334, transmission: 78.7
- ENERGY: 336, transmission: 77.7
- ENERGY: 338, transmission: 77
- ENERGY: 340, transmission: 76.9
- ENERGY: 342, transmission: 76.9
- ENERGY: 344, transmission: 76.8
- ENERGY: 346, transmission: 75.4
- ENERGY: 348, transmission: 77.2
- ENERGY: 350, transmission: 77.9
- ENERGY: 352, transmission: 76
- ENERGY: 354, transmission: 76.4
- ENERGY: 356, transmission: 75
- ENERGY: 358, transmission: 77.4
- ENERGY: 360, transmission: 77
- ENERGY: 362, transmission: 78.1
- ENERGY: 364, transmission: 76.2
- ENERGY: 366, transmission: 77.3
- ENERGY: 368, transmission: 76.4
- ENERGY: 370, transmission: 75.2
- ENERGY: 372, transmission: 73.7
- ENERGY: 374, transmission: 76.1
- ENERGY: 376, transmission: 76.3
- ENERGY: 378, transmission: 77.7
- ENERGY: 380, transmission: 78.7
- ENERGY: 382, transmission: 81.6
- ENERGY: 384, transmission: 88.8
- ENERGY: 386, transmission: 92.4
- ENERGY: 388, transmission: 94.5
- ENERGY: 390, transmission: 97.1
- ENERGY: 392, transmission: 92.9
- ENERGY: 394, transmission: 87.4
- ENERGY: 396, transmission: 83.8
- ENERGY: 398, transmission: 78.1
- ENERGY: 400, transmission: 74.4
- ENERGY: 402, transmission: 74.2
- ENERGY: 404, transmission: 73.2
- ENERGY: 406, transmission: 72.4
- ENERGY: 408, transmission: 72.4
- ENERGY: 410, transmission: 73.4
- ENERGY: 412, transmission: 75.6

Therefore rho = 1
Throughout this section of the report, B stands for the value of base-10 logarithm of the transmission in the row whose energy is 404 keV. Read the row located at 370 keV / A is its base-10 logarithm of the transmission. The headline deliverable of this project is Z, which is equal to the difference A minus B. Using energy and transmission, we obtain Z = 0.012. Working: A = 1.88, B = 1.865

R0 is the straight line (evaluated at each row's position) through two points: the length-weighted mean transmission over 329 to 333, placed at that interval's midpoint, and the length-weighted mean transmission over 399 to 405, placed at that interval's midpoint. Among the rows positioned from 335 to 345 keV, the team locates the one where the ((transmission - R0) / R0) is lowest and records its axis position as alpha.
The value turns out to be 340 keV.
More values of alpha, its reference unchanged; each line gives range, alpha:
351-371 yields 356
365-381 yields 372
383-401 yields 400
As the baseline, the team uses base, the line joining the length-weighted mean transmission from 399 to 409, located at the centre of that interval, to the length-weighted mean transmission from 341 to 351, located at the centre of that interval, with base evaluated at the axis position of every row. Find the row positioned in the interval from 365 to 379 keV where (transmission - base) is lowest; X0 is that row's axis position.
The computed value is 372 keV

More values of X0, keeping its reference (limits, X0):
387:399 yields 398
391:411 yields 406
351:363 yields 356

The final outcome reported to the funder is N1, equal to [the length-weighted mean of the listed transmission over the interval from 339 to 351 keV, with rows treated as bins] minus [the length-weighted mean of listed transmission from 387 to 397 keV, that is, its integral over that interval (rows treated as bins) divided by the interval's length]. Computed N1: -14.3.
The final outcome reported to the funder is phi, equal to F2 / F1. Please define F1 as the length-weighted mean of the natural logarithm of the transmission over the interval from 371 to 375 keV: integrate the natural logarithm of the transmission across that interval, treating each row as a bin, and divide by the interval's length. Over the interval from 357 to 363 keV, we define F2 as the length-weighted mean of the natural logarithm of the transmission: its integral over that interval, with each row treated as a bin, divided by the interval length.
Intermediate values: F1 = 4.32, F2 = 4.35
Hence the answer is 1.01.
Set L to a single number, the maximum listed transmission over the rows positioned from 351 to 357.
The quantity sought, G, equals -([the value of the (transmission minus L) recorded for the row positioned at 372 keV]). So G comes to 3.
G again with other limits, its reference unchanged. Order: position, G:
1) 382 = -5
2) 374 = 0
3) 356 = 1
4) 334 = -2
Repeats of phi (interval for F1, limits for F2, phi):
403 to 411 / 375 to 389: 1.03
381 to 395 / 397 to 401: 0.96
